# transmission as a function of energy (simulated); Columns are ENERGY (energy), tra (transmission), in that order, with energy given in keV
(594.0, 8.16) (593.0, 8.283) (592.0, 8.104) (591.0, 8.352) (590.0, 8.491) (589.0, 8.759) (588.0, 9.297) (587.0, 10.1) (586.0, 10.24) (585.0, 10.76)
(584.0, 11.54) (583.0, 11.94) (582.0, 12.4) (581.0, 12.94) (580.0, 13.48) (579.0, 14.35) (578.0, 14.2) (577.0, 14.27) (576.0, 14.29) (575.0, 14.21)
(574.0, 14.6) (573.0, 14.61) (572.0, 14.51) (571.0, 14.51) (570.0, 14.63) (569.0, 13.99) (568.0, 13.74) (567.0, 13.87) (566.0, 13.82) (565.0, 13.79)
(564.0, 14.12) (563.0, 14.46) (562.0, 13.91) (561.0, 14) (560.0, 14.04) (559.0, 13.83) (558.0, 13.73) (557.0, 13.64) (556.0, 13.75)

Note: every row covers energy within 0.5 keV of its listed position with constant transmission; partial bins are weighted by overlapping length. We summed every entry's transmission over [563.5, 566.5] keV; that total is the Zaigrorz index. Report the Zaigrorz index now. 42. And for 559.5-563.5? 56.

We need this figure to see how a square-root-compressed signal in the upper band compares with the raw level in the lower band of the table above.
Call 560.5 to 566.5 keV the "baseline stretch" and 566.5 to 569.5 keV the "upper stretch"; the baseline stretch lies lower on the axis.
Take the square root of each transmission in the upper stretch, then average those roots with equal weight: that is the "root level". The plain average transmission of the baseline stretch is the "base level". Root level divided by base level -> 0.27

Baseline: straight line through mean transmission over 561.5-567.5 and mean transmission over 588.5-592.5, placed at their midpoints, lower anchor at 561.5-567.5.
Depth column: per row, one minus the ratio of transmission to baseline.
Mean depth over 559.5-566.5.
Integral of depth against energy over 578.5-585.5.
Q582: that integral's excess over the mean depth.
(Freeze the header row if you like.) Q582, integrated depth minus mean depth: -1.5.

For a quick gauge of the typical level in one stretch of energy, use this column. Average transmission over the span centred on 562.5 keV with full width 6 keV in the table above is 14.1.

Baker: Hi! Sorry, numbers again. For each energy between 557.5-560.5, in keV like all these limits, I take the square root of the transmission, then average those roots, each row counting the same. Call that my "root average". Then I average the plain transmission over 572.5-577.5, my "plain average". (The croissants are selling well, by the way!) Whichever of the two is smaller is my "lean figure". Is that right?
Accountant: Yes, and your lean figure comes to 3.72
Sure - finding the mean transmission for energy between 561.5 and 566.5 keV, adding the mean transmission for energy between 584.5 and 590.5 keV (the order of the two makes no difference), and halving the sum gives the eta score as 11.8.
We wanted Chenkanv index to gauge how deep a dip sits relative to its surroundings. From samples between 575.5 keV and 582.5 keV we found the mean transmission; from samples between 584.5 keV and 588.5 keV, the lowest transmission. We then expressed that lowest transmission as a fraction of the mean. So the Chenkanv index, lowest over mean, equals 0.68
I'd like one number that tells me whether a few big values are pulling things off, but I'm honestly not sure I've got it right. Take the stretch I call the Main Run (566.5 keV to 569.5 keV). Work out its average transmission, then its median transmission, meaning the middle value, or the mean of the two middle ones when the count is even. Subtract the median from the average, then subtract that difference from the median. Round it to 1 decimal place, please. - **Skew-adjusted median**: 13.9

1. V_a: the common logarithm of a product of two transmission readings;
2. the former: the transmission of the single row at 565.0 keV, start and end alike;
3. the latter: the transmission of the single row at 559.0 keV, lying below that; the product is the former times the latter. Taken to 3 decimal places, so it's 2.280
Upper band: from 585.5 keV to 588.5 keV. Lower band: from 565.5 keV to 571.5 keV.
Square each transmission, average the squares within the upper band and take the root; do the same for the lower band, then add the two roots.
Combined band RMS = 24.0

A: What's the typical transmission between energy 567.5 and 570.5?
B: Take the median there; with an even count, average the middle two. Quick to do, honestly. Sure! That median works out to 14.0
